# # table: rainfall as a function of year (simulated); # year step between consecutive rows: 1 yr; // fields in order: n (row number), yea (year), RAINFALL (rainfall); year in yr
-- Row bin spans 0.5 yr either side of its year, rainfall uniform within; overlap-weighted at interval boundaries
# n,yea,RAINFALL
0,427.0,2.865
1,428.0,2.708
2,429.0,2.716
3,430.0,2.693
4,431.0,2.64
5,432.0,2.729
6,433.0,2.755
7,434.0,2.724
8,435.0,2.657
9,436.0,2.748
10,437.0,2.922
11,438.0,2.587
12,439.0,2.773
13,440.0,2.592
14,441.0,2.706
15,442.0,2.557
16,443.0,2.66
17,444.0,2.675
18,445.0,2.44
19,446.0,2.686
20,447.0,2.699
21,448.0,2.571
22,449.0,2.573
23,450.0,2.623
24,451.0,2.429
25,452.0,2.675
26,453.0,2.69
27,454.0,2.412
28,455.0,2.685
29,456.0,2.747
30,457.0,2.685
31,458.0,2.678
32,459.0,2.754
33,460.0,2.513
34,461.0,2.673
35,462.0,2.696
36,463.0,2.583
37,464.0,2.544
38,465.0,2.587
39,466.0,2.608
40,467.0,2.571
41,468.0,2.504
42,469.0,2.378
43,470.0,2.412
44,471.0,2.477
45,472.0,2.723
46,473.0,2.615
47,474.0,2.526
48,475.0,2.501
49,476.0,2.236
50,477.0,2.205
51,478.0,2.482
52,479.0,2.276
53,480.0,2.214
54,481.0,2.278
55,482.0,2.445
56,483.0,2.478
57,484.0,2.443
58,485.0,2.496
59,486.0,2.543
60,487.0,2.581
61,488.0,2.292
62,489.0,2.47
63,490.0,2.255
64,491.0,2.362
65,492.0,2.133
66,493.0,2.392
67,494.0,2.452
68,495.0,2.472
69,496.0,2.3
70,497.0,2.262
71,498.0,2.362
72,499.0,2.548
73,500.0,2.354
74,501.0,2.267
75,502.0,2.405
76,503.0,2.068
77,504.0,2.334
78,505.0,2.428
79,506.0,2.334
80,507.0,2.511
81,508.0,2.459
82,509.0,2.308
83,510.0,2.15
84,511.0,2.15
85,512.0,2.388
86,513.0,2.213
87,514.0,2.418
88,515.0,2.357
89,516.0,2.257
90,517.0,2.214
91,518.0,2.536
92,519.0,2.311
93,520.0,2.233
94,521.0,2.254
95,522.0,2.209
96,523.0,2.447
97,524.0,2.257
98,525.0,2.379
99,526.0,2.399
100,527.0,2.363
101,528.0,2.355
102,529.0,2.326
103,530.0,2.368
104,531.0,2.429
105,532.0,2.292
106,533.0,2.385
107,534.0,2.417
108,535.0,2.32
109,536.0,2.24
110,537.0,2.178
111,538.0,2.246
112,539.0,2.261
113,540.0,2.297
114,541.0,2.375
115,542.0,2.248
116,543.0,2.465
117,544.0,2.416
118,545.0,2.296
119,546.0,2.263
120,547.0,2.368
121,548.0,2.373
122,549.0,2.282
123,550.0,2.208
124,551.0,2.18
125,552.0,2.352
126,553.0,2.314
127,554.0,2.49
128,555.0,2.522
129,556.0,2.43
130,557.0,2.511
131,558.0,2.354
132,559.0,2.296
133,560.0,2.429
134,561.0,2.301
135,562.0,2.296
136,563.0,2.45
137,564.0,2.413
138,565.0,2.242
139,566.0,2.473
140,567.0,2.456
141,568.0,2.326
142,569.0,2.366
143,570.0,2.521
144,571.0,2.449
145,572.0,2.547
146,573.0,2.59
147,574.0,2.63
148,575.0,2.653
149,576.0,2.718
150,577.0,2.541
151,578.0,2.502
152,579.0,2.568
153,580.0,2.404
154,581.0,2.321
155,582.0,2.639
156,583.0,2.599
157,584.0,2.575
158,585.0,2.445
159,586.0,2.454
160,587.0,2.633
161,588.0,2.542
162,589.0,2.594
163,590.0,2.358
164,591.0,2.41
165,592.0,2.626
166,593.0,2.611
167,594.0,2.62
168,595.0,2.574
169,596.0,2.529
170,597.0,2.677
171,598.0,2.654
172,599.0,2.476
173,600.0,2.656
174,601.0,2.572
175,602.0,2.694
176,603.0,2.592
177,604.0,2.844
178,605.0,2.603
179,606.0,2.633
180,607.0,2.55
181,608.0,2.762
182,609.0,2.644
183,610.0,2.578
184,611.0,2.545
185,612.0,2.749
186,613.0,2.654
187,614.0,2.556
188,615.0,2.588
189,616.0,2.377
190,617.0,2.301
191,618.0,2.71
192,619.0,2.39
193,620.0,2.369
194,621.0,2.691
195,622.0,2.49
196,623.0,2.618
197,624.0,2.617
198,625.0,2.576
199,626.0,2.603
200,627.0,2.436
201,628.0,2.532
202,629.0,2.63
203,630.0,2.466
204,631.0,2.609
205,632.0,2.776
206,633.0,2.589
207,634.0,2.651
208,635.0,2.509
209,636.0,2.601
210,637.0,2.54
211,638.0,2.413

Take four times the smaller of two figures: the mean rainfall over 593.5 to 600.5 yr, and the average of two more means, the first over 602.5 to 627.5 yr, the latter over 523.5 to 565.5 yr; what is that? 9.8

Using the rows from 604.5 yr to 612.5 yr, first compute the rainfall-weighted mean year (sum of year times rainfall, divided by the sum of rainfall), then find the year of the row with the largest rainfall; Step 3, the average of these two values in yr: 608.3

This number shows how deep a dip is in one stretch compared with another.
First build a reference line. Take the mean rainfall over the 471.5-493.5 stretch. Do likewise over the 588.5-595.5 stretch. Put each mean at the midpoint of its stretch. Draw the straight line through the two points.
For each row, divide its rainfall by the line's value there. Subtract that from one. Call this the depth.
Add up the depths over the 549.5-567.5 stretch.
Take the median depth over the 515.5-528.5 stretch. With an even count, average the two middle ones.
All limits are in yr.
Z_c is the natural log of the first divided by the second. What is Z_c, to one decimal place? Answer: 2.8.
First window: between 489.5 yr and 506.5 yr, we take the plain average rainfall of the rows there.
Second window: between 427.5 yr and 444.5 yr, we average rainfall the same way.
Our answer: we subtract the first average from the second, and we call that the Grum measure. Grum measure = 0.36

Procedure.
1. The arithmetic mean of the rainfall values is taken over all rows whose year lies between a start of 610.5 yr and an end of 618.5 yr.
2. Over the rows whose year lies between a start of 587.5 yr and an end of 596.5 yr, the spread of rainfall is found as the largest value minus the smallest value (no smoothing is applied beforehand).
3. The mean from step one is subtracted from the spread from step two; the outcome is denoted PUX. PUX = -2.29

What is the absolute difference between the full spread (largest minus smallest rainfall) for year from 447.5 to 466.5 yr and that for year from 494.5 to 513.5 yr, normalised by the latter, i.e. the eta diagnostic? 0.29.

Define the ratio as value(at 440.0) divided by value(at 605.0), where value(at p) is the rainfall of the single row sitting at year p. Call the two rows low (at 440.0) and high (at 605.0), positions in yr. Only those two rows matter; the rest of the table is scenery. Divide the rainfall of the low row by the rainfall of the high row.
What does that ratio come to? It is 1.00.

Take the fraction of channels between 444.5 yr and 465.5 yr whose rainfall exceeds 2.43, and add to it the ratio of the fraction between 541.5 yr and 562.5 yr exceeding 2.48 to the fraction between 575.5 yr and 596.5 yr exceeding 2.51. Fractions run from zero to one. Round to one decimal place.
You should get 1.1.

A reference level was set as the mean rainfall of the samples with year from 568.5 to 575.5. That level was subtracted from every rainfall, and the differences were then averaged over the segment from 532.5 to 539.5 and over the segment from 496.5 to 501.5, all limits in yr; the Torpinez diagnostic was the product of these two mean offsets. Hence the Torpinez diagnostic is 0.04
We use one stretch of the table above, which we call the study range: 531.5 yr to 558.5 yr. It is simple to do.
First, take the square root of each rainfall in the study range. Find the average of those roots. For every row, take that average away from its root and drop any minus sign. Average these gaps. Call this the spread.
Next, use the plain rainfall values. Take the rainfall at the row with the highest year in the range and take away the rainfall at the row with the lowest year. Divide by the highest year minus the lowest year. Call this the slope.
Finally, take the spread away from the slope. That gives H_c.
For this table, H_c -0.024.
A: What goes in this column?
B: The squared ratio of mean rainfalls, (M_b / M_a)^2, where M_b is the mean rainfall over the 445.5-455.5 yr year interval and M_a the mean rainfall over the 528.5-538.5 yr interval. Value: 1.26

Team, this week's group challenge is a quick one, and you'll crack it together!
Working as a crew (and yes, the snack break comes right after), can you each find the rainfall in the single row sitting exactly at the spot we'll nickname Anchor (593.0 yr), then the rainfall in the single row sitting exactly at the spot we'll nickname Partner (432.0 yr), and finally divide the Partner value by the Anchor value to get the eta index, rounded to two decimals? 1.05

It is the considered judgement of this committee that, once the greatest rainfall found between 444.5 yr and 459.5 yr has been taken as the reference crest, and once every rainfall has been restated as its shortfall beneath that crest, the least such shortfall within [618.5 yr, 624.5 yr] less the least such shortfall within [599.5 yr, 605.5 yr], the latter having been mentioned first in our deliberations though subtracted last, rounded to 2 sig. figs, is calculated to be 0.15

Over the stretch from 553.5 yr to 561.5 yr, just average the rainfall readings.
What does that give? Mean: 2.42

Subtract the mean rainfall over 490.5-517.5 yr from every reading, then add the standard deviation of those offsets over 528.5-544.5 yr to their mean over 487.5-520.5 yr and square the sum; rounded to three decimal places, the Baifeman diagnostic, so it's 0.007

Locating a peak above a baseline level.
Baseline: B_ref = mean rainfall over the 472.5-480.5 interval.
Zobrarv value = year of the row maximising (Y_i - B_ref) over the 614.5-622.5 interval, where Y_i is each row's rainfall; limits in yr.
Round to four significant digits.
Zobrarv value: 618.0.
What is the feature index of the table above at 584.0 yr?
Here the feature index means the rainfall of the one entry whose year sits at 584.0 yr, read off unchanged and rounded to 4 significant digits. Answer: 2.575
